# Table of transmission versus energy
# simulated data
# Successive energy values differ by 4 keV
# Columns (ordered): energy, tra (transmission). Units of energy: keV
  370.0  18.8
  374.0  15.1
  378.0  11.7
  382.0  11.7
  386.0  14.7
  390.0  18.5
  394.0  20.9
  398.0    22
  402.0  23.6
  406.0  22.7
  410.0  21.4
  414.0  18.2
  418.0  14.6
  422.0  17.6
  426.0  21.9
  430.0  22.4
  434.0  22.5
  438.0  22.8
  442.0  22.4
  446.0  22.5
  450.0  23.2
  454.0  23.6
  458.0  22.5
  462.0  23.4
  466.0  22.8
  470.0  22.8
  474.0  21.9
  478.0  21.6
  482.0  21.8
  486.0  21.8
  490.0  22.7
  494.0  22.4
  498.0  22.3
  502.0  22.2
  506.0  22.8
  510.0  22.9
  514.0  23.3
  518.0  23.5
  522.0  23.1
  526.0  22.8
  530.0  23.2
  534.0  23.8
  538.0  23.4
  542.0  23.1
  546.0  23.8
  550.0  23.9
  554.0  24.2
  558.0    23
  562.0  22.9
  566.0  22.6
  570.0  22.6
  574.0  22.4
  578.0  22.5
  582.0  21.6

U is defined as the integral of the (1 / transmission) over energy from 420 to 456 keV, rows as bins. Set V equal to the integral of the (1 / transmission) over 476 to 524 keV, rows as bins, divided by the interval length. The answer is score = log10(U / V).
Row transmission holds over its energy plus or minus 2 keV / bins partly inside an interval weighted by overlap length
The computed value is 1.57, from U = 1.6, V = 0.0444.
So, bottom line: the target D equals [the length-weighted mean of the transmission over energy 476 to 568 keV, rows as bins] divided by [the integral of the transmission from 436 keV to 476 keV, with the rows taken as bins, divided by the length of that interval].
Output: 1.01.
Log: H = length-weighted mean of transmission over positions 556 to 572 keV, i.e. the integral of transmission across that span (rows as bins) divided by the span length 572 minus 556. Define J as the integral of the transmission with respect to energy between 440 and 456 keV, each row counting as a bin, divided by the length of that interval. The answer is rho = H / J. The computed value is 0.99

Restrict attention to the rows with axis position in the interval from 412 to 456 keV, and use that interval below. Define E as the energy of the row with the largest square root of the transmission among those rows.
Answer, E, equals 454.0 keV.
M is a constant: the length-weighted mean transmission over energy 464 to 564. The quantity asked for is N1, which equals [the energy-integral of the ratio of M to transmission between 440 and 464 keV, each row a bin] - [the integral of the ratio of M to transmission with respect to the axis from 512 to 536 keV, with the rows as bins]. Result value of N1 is 0.4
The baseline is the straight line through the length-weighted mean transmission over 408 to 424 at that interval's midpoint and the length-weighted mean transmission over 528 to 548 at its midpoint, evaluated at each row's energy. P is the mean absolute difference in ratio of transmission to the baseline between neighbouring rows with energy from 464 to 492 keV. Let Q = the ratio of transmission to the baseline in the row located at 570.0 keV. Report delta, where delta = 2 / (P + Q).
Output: 2.15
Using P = 0.022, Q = 0.91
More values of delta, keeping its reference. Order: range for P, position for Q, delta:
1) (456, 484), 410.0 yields 1.62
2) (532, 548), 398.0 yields 1.53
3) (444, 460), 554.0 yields 1.93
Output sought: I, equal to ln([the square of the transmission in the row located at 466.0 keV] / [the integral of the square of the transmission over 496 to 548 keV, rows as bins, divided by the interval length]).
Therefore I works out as 0.0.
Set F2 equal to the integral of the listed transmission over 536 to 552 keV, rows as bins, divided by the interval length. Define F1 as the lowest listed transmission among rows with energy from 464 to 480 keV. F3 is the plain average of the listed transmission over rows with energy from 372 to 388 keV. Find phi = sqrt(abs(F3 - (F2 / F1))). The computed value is 3.494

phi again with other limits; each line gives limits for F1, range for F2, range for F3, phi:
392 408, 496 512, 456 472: 4.669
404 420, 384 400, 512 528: 4.677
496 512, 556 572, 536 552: 4.746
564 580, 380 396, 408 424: 4.149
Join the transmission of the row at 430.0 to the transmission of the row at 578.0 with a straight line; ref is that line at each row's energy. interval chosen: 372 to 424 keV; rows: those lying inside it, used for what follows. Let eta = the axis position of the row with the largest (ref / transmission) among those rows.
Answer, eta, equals 382.0 keV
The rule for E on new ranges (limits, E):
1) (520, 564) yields 554.0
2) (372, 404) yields 402.0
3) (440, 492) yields 454.0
